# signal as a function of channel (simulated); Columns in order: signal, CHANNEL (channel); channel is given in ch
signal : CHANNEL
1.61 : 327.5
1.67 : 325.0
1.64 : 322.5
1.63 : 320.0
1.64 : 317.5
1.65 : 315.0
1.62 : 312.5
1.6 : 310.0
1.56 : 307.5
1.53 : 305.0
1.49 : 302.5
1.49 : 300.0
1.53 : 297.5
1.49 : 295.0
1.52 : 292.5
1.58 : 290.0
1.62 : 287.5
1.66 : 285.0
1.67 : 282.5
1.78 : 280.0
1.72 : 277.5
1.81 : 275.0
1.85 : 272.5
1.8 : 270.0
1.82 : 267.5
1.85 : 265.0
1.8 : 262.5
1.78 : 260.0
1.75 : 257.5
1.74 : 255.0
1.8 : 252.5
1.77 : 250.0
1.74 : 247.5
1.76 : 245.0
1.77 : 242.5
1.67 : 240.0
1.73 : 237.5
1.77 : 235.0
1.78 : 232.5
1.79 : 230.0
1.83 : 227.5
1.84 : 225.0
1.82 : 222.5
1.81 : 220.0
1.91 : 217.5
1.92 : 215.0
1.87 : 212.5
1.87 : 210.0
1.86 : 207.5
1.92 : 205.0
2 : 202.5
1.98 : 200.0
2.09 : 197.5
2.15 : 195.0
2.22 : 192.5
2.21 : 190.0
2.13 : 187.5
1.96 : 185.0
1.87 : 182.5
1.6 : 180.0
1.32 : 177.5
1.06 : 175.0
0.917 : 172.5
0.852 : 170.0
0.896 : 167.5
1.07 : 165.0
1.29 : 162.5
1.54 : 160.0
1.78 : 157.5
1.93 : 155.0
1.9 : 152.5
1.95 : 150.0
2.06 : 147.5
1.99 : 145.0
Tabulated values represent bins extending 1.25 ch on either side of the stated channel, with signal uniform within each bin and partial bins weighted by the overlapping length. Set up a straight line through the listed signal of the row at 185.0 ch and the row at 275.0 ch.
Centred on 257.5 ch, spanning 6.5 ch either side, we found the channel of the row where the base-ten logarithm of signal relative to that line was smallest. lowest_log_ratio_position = 255.0 ch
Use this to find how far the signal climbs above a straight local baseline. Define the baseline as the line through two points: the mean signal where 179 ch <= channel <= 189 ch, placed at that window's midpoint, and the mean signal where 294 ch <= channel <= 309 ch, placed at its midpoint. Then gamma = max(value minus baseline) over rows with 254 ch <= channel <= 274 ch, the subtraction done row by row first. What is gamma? 0.24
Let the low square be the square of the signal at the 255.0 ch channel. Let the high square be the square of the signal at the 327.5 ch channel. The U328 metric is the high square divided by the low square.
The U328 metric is 0.86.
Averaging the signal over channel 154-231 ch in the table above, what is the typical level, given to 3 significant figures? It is 1.72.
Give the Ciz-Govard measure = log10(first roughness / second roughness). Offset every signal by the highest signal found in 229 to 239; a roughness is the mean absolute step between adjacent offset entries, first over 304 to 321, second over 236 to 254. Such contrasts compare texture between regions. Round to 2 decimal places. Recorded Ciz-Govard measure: -0.25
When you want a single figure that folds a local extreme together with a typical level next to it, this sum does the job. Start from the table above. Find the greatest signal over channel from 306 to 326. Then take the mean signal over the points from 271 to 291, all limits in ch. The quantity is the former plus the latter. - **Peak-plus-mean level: 3.4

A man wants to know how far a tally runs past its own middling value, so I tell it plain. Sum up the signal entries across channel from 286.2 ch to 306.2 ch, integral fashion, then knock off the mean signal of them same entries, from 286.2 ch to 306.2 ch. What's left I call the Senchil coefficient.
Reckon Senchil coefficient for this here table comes 29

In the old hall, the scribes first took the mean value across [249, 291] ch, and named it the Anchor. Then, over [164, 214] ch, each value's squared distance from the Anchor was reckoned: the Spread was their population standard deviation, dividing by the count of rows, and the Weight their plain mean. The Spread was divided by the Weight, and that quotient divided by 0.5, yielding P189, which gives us 2.3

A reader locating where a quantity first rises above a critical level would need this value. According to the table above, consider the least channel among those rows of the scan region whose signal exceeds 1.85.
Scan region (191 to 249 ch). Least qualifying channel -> 192.5 ch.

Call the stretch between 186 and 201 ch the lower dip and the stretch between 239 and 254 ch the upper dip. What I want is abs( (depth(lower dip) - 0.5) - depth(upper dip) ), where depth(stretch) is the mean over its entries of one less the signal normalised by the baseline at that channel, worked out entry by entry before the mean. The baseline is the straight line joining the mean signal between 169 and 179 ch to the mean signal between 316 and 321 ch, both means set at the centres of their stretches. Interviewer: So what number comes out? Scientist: 1.1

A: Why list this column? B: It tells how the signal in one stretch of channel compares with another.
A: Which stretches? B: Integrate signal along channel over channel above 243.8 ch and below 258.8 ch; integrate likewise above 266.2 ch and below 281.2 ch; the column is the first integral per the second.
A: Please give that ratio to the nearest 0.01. 0.98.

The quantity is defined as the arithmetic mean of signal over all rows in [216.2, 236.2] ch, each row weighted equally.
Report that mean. 1.82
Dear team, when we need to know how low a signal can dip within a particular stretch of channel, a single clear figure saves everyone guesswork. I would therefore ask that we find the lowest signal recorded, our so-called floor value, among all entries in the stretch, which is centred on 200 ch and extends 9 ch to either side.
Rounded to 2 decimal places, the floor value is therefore 1.86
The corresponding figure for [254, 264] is 1.74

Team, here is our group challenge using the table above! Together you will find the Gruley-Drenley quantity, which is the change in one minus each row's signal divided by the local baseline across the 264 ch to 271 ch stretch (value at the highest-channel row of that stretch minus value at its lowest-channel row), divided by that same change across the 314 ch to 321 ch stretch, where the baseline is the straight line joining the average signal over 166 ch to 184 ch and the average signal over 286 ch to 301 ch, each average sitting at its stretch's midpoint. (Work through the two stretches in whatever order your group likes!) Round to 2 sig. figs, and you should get 2.2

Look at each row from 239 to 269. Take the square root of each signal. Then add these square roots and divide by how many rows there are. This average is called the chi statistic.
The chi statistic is 1.33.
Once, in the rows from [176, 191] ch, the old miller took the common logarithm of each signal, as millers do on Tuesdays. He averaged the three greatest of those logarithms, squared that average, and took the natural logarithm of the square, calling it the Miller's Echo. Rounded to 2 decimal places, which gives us -2.27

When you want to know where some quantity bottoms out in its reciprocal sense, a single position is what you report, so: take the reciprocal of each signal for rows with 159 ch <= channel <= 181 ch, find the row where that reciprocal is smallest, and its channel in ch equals 180.0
